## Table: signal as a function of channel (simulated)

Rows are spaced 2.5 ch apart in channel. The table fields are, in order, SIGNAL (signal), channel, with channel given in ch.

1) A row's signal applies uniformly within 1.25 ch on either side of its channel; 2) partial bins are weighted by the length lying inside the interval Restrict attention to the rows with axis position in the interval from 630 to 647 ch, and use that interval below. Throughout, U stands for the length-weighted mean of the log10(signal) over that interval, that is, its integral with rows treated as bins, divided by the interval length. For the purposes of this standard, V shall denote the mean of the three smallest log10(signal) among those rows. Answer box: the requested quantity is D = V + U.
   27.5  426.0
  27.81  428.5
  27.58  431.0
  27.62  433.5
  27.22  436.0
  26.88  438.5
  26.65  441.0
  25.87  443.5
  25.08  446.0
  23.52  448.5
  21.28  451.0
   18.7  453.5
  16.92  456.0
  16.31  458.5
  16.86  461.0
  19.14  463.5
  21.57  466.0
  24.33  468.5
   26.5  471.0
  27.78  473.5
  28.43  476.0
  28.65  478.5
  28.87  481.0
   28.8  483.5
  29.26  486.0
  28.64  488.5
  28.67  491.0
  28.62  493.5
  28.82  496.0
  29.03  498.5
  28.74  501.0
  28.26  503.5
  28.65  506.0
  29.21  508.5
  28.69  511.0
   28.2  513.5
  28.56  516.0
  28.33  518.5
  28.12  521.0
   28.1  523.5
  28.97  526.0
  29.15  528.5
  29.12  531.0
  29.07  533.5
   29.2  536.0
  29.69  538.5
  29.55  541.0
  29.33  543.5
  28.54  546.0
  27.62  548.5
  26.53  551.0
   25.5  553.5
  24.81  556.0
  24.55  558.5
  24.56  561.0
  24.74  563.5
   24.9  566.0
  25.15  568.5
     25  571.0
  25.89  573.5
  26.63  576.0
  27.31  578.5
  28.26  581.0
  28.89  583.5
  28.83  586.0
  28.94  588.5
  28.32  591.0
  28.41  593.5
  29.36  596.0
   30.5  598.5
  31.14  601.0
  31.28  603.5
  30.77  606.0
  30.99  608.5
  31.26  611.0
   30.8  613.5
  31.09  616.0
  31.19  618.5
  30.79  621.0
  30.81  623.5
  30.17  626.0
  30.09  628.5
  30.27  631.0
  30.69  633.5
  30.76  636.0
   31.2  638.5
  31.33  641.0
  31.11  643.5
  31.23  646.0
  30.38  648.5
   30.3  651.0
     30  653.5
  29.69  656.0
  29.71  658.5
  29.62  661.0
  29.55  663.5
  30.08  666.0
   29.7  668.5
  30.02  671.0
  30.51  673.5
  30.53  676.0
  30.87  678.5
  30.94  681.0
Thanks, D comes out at 2.98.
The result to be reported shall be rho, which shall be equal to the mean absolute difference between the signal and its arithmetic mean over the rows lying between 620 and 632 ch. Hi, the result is 0.30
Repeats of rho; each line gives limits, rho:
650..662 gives 0.23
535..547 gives 0.31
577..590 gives 0.53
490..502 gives 0.12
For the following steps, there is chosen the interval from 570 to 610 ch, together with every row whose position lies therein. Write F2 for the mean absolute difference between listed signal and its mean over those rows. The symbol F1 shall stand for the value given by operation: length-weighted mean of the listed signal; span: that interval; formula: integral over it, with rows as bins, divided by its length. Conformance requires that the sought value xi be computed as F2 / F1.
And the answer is 0.05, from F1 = 28.8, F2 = 1.5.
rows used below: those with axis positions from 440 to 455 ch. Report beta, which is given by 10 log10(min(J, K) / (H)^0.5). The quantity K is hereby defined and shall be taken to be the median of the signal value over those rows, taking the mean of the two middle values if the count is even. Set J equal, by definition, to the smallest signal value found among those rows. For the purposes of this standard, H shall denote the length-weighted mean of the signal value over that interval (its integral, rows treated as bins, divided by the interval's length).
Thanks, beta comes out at 5.88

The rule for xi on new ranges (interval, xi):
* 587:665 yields 0.02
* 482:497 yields 0.01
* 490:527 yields 0.01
